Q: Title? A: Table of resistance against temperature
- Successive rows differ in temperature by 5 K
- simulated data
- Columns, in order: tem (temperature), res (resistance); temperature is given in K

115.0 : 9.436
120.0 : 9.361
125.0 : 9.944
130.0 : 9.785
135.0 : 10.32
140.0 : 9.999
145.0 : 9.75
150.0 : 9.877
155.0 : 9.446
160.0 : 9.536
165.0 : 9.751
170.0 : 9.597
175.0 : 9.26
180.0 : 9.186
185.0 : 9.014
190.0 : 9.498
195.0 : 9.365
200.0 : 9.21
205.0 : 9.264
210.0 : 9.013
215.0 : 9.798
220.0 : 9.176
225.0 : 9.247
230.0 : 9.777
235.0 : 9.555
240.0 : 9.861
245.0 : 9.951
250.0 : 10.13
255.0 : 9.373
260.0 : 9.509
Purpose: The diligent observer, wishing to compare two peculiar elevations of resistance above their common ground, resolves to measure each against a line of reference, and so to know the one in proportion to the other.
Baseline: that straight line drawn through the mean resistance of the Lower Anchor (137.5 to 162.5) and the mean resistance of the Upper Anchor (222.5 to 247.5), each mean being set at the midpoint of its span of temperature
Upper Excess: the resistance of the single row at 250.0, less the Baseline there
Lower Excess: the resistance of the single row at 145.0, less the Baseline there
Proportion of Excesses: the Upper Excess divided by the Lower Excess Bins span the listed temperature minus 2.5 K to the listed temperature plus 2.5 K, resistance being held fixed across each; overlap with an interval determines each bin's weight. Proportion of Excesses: 17.8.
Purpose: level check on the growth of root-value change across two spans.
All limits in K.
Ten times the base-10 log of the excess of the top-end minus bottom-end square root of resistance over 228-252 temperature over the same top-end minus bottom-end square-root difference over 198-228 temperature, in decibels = -13.0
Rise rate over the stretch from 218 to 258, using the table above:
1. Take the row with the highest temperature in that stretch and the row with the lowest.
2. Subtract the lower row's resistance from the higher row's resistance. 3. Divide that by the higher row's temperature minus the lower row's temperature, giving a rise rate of 0.0056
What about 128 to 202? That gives -0.0082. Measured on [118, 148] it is 0.0156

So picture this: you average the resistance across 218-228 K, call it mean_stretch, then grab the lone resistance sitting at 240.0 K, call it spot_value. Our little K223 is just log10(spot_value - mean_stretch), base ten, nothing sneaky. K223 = -0.2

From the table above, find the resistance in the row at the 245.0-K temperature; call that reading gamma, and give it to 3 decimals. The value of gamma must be 9.951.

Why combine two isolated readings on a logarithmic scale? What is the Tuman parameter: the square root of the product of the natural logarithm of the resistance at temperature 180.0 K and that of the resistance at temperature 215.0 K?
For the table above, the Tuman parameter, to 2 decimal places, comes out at 2.25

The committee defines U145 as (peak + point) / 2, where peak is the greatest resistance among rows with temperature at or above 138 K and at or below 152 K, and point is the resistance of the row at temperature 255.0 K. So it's 9.69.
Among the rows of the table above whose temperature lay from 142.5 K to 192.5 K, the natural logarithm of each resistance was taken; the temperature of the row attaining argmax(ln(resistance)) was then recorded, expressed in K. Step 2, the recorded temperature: 150.0 K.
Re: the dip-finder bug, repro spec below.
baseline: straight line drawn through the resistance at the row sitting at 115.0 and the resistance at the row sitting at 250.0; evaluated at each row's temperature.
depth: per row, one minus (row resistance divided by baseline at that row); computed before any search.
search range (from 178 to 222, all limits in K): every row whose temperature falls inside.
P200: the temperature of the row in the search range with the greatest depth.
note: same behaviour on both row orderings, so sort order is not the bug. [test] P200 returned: 210.0 K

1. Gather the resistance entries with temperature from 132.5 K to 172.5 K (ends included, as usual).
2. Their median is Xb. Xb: 9.75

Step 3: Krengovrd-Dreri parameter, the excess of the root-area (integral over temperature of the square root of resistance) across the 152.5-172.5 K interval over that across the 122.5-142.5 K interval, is -1.4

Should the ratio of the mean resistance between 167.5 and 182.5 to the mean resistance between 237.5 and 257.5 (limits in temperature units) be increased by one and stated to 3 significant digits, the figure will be 1.95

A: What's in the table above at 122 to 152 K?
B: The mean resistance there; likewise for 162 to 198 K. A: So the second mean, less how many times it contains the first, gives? 8.44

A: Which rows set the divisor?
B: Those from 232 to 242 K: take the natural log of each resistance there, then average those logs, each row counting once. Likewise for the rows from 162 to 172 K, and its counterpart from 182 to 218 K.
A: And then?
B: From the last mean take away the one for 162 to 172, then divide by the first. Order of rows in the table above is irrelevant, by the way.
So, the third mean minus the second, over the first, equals -0.017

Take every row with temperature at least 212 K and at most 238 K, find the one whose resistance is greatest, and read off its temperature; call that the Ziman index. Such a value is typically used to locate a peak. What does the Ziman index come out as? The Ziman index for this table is 215.0 K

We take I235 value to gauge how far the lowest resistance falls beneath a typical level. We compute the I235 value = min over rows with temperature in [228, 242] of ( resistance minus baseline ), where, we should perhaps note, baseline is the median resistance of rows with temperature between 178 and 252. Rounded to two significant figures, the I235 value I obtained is 0.19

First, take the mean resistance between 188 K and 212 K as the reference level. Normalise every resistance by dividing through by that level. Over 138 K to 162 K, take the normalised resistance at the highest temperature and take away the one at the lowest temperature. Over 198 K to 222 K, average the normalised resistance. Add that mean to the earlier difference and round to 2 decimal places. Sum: 0.95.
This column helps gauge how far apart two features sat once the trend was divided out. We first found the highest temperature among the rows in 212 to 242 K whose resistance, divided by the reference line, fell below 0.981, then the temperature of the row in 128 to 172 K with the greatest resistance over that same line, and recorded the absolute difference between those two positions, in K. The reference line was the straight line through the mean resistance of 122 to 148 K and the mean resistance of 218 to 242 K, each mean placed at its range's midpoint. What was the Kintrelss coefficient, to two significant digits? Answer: 90 K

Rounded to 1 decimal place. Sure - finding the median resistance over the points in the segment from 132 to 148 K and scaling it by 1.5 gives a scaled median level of 15.0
